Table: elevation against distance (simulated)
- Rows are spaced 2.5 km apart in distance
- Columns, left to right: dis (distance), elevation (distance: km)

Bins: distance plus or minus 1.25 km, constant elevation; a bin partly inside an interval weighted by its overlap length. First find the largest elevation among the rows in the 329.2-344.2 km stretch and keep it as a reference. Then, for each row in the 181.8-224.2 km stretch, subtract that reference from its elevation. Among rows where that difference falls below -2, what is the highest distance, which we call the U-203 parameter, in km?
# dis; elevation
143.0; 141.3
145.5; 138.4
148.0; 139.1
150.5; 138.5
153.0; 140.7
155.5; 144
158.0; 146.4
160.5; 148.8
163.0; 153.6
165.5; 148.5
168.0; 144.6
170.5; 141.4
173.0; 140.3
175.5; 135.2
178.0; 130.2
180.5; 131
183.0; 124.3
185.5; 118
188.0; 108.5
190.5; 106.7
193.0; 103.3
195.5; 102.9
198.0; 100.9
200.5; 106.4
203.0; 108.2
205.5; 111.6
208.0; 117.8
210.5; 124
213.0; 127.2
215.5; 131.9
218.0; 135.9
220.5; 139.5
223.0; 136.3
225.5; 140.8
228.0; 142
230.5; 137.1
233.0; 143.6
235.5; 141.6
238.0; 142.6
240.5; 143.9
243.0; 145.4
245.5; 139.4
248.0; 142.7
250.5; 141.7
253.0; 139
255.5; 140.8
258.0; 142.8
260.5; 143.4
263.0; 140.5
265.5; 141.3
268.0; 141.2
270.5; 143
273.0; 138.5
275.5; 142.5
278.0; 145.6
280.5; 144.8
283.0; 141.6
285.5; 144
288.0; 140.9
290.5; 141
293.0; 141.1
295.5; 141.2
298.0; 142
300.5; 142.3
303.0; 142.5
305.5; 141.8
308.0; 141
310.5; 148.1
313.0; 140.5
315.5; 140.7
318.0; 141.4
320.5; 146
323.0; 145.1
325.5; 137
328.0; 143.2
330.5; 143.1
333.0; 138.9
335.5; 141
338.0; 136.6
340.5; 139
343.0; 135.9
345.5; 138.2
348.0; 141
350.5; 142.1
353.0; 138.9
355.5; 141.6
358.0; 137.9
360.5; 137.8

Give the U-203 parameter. 223.0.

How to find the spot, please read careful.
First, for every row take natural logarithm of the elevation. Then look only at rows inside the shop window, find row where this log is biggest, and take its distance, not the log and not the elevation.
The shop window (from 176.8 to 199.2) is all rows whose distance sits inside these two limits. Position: 180.5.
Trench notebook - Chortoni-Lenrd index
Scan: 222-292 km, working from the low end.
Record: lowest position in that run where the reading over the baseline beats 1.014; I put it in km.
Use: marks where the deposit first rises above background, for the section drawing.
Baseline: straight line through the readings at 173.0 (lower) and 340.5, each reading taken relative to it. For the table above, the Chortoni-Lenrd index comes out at 228.0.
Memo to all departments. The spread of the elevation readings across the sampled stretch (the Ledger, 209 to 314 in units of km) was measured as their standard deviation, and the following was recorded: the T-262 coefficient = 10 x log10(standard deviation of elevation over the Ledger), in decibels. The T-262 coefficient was 6.4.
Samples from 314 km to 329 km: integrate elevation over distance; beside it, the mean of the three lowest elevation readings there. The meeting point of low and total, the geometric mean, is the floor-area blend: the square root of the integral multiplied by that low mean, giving 546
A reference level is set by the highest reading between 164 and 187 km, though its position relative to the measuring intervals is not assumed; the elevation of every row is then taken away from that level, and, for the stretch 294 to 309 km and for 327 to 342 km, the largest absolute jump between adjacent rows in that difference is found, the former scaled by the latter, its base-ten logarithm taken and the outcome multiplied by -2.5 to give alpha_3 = 1.9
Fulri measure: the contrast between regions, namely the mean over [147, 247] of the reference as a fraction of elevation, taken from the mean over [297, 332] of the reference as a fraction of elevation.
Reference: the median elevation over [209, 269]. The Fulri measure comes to -0.10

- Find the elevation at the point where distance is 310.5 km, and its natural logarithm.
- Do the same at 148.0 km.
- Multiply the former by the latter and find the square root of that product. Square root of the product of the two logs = 4.97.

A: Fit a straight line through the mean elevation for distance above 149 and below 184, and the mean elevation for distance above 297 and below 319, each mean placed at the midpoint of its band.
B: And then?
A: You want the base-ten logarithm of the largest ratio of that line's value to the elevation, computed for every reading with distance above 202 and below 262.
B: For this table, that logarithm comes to 0.115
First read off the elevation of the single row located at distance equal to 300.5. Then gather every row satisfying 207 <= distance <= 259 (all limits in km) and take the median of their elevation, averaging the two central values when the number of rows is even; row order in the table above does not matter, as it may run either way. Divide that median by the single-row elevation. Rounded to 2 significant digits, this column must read 0.99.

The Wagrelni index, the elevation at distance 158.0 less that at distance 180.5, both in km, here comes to 15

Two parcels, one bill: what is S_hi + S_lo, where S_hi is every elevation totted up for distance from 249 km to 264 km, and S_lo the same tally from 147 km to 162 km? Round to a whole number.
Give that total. 1706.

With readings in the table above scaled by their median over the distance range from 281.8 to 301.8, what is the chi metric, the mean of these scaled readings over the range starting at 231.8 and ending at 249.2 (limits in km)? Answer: 1.01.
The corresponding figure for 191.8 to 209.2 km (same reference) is 0.76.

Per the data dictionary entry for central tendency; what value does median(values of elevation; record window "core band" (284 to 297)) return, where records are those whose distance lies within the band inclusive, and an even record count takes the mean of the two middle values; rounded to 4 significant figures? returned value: 141.1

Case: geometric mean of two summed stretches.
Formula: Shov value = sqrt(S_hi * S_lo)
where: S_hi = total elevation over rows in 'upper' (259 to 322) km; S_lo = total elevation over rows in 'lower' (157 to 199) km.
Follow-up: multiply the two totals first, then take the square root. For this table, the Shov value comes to 2788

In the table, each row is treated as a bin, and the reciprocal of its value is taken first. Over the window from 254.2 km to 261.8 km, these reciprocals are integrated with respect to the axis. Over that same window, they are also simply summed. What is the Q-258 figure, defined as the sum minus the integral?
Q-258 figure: -0.032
